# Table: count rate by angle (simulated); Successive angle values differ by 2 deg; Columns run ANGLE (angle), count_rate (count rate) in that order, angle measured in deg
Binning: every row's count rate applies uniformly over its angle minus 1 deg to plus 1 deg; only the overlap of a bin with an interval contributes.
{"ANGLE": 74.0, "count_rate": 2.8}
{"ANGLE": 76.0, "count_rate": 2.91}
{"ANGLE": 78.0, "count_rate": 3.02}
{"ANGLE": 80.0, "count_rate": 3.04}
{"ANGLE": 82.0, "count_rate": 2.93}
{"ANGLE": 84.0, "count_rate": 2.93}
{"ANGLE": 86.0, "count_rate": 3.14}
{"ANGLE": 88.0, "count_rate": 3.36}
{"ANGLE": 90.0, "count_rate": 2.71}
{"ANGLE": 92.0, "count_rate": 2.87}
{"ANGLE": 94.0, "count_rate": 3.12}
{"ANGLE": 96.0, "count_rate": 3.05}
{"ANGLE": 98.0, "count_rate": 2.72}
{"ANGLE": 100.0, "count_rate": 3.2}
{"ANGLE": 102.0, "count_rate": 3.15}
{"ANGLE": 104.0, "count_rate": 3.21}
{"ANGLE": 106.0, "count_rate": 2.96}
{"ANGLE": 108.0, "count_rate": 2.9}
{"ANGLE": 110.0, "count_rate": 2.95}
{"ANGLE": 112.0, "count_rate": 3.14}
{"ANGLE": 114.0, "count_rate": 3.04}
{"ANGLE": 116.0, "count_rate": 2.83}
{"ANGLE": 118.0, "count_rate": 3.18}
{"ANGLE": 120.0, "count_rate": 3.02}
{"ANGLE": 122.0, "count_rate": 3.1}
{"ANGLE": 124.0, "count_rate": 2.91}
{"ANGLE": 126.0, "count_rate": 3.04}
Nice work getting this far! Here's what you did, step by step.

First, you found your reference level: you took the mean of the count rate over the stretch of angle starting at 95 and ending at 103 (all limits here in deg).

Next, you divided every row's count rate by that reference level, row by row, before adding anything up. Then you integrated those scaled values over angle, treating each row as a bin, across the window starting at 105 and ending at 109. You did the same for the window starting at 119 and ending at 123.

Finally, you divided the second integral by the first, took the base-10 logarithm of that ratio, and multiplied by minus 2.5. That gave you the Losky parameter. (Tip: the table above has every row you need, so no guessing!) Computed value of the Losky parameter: -0.05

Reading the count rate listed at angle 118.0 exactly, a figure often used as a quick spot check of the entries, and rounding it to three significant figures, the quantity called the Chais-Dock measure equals 3.18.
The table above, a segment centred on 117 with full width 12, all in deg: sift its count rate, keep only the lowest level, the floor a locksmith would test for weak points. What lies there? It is 2.83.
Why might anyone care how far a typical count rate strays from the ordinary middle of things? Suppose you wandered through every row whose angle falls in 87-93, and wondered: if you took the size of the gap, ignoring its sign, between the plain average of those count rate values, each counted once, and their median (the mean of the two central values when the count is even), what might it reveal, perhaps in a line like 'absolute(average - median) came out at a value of 0.11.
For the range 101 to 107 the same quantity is 0.04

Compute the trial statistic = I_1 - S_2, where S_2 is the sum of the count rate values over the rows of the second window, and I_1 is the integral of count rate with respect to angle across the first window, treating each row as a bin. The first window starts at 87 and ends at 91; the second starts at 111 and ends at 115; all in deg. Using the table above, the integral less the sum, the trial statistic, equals 5.96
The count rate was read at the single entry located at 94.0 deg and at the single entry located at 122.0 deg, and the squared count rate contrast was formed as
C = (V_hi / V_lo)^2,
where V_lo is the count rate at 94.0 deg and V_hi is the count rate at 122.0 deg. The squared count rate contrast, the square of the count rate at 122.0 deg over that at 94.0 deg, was 0.99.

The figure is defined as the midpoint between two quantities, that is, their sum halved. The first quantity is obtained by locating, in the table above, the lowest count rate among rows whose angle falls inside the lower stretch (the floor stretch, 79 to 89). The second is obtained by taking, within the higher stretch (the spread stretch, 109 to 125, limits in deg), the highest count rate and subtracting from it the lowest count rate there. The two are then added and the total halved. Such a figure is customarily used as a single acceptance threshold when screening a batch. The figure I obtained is 1.64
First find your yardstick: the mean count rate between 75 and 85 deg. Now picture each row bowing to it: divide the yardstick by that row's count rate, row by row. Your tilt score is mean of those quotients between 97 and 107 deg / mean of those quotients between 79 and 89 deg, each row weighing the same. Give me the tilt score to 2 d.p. 1.01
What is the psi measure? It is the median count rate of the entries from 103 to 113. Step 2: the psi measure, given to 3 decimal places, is 2.960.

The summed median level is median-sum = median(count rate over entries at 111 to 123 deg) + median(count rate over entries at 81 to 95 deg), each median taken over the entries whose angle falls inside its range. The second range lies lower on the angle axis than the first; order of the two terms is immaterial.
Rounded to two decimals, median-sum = 6.00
